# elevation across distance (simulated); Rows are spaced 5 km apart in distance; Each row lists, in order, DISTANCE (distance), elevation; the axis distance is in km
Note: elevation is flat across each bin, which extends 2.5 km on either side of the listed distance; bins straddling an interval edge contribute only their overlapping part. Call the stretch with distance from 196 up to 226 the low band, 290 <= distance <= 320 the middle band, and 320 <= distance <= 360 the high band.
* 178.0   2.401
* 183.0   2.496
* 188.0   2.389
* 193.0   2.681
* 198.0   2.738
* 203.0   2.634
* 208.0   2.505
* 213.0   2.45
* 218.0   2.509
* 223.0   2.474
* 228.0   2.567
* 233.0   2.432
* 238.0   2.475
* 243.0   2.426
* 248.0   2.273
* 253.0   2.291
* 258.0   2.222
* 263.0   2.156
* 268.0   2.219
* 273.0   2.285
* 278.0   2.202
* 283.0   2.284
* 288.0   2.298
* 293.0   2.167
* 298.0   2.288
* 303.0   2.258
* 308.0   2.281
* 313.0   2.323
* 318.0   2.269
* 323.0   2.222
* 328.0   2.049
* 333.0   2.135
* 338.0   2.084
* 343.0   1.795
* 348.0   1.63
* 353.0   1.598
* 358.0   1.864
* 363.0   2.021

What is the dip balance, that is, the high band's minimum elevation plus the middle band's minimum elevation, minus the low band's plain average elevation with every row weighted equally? 1.2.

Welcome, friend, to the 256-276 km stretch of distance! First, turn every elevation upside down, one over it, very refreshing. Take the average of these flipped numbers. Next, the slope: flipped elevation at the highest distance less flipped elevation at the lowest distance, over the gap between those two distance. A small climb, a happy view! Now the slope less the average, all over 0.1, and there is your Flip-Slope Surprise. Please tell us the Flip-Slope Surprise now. -4.51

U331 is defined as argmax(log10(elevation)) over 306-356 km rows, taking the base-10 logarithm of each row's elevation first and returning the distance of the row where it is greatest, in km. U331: 313.0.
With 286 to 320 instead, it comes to 313.0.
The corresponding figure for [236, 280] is 238.0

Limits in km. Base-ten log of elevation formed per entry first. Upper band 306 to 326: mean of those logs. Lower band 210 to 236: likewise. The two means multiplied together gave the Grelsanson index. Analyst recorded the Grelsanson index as 0.141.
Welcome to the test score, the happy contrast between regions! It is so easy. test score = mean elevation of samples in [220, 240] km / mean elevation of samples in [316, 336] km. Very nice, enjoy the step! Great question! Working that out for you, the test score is 1.15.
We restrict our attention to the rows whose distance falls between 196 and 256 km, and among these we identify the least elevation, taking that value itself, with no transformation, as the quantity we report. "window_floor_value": 2.273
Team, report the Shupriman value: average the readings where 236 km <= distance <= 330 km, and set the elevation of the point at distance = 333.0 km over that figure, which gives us 0.944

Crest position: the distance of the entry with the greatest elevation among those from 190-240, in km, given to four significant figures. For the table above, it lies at 198.0 km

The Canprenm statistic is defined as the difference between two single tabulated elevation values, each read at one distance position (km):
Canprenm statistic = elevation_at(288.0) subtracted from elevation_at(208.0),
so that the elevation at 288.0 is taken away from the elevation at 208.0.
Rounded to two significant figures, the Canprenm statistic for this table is 0.21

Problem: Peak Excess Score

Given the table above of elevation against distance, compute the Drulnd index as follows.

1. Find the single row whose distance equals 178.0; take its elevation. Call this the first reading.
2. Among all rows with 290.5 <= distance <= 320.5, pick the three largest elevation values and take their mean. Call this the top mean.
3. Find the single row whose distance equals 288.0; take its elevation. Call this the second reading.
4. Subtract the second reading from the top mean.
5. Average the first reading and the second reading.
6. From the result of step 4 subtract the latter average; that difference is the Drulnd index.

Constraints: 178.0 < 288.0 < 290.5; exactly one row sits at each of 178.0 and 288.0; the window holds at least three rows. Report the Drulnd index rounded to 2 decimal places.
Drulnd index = -2.35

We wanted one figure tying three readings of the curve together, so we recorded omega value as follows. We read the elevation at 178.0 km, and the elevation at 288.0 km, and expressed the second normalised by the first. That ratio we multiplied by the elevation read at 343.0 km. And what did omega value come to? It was 1.72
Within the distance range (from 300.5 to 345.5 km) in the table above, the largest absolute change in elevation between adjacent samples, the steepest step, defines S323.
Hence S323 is 0.29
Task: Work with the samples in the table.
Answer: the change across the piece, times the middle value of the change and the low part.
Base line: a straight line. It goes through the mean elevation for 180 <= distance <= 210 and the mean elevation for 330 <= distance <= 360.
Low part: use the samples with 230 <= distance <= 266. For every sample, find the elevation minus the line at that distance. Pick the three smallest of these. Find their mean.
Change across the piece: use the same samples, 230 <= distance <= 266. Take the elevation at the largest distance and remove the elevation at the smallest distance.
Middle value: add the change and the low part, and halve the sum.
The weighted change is 0.047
